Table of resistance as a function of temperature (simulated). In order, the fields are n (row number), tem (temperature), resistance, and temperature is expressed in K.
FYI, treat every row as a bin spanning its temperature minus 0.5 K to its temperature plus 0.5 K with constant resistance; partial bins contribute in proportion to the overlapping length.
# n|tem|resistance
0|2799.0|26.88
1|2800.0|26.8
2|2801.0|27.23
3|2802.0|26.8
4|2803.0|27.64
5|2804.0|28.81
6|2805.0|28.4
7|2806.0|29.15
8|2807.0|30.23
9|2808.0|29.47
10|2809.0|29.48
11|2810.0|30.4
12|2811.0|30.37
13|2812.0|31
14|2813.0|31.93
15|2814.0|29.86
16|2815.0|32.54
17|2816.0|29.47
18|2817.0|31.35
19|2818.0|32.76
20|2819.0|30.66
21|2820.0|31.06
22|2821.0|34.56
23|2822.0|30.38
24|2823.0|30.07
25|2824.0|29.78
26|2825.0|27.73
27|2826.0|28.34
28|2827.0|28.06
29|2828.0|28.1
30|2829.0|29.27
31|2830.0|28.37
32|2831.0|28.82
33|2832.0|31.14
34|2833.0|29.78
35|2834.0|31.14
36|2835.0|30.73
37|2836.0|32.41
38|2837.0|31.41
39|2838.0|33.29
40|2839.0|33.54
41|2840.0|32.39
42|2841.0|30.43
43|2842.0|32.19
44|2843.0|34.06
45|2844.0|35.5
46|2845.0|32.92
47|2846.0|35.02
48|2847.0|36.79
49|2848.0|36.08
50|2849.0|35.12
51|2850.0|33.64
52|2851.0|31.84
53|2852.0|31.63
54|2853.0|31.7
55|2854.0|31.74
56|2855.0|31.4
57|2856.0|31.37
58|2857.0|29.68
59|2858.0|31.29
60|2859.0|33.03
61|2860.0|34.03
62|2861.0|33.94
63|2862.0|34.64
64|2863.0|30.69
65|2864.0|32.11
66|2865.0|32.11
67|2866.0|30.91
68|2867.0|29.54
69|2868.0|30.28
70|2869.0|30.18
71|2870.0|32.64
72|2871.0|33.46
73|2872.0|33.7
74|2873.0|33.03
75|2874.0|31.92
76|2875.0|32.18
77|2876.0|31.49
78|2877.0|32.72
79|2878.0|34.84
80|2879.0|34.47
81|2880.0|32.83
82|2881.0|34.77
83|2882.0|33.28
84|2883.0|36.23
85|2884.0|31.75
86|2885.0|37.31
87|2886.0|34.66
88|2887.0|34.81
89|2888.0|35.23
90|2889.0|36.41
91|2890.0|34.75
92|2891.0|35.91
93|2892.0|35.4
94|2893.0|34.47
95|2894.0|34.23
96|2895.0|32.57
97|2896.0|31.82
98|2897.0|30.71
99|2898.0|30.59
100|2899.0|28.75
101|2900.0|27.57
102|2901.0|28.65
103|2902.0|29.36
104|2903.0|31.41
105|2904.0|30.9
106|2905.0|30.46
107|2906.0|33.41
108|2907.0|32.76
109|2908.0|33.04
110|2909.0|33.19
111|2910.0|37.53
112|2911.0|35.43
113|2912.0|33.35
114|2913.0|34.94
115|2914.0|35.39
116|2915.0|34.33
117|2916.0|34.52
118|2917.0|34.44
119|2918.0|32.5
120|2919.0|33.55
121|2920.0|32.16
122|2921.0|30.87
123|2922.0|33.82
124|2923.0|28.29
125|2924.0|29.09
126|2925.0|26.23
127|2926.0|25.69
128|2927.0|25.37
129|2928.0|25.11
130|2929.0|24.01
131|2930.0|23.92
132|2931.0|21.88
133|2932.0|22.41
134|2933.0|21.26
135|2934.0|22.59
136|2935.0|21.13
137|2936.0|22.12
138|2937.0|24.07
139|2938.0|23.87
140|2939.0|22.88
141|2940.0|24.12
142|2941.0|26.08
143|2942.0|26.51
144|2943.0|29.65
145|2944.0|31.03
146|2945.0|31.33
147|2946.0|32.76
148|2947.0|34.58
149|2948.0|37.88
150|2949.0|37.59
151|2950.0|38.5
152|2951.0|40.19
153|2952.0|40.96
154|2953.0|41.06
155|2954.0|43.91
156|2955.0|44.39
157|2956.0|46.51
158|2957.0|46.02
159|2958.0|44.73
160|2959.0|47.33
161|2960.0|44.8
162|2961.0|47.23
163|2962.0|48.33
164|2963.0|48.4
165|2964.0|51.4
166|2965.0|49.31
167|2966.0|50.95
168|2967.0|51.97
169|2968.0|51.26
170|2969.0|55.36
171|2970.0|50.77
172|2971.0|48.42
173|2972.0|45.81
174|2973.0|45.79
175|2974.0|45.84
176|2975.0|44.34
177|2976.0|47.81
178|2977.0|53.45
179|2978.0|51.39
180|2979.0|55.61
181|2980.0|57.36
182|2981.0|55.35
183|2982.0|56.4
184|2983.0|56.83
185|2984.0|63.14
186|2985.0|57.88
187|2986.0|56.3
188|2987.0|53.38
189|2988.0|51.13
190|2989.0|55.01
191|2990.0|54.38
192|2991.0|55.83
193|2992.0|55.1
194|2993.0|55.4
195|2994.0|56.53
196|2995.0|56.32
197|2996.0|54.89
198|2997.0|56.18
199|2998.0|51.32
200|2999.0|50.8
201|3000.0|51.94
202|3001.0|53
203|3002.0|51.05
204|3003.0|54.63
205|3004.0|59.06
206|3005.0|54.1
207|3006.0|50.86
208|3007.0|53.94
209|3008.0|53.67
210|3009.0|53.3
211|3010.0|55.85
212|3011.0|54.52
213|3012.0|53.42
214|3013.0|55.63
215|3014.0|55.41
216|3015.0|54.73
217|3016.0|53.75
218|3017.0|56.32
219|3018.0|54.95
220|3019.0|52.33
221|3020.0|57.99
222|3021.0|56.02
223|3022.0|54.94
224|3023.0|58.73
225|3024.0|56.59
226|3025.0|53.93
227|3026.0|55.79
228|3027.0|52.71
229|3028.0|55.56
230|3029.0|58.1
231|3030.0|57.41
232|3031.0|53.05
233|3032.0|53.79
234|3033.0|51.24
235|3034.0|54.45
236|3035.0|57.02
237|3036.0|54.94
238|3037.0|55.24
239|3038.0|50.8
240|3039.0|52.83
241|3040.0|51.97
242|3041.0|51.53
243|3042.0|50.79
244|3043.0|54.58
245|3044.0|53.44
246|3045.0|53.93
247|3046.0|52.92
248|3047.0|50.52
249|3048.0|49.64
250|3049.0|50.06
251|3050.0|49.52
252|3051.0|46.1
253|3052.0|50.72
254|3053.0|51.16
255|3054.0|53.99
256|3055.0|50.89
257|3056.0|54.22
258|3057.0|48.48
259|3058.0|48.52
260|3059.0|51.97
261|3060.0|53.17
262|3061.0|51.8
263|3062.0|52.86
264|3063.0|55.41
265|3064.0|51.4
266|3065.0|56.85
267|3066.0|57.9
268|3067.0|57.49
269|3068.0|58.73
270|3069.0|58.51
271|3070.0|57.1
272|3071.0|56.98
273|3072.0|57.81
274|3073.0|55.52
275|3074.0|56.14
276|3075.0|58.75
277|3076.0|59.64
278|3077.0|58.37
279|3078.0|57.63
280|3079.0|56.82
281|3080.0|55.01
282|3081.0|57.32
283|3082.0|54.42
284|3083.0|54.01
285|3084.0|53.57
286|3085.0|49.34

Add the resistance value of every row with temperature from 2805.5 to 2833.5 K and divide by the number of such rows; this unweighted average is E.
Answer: 30.1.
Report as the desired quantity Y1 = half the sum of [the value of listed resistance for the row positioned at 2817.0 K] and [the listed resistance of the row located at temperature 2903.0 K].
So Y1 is 31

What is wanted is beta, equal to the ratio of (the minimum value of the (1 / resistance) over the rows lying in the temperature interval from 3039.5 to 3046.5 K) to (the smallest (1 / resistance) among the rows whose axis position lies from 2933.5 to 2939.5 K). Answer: 0.4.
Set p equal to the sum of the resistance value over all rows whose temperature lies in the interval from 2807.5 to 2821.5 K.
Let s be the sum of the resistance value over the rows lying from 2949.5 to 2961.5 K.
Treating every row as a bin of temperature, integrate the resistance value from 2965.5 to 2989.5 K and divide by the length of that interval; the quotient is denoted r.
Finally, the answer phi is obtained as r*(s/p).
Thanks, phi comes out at 64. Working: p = 435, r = 53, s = 526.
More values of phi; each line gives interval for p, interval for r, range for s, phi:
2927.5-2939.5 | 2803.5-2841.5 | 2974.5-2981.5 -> 40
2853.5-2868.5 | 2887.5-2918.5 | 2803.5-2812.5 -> 19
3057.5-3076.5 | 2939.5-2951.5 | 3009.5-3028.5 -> 32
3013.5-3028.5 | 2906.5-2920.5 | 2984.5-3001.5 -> 38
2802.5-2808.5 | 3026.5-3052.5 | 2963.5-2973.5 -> 152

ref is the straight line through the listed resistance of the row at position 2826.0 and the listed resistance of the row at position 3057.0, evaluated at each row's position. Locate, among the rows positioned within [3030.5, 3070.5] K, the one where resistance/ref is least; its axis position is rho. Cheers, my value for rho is 3051.0 K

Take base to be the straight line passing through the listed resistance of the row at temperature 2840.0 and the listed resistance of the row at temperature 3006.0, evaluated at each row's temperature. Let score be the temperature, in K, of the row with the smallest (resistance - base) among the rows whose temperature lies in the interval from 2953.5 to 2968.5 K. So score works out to 2954.0 K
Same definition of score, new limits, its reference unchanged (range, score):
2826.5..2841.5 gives 2828.0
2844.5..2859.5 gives 2857.0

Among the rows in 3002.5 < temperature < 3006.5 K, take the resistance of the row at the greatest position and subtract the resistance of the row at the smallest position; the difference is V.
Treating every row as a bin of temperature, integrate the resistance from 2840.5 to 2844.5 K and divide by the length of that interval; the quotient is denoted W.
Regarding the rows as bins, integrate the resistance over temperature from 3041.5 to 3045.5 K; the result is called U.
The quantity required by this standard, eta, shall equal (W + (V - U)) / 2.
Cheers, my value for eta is -92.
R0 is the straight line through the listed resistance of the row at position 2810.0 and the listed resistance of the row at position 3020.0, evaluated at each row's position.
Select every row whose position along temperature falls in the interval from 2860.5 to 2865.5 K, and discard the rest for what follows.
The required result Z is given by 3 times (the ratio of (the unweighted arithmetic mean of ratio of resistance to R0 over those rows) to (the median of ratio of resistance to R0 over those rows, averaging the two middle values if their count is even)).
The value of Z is 3.07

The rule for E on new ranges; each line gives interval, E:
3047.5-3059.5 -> 50.4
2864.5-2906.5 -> 32.7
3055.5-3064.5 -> 52.0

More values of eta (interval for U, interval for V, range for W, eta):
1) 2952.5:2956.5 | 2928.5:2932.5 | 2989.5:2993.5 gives -61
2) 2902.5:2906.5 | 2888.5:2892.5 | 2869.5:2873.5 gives -47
